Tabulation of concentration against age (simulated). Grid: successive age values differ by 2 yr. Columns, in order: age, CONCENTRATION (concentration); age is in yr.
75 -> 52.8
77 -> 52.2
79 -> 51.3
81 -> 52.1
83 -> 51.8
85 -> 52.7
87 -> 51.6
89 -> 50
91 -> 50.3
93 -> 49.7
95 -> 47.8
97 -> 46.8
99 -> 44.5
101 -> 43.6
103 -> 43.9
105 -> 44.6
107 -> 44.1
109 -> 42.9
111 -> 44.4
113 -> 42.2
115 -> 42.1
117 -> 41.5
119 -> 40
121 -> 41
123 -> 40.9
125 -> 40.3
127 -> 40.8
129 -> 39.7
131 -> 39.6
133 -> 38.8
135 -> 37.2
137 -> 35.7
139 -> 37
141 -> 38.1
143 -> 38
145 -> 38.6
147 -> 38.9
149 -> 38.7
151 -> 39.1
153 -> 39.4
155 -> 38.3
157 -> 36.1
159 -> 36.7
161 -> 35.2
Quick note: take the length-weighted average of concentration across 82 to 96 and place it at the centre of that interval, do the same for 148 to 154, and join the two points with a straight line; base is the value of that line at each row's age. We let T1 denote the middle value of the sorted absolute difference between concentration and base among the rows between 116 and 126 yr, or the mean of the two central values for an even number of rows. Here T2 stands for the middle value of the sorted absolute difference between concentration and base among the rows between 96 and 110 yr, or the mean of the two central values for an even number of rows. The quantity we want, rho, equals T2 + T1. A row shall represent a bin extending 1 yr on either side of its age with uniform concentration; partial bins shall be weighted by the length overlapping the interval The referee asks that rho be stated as 7.6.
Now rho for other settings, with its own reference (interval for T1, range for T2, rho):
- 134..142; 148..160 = 5.3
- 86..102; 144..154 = 1.9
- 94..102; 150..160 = 3.9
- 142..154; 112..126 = 4.5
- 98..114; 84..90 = 4.6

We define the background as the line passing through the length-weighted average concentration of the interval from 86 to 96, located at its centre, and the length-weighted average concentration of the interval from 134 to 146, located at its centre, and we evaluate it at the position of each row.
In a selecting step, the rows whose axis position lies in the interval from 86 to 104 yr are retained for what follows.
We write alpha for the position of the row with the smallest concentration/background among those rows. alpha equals 101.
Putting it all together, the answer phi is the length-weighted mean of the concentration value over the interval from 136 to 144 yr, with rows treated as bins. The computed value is 37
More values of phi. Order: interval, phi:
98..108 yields 44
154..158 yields 37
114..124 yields 41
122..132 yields 40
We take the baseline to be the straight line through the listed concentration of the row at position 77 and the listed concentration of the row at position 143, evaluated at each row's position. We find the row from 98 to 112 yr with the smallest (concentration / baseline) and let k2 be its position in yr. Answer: 101 yr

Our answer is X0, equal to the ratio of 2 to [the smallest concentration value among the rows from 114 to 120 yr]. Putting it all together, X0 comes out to 0.0500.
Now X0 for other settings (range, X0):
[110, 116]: 0.0475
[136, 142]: 0.0560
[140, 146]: 0.0526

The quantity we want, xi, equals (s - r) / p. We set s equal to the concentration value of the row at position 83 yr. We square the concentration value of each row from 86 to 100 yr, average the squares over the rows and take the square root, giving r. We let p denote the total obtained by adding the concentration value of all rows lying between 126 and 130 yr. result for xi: 0.038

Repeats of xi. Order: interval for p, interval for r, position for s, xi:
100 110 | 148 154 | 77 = 0.060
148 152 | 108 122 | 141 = -0.051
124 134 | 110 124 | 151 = -0.013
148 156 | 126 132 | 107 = 0.026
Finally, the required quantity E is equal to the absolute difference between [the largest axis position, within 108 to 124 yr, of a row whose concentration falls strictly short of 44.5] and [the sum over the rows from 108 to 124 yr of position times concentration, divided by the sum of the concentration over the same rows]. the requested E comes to 7.1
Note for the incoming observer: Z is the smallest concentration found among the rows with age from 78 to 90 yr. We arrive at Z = 50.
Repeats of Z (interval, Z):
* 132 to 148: 35.7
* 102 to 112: 42.9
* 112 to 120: 40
